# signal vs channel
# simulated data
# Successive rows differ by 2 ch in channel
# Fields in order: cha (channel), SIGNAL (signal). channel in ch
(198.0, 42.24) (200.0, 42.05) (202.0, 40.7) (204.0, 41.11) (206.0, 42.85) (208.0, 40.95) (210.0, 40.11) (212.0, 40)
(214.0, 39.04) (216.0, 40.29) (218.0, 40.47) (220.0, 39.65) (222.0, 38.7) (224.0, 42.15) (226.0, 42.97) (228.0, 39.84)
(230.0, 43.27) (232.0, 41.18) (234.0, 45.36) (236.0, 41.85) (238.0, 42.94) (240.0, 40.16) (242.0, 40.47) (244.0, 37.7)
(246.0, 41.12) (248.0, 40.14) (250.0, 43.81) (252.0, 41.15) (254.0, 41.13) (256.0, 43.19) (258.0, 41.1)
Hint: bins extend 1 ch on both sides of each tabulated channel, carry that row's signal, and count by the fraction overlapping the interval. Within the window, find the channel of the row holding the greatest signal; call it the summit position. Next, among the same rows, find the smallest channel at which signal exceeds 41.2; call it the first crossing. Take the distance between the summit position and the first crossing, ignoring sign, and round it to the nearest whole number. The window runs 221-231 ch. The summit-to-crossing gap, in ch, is 6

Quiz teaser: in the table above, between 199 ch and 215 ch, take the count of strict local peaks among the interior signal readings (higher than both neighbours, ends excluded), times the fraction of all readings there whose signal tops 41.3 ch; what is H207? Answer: 0.25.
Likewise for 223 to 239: 2.25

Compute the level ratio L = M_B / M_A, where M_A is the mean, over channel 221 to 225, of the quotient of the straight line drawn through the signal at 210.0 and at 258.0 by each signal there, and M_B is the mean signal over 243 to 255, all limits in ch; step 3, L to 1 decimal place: 40.8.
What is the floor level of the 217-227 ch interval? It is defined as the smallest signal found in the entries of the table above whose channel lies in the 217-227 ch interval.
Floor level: 38.7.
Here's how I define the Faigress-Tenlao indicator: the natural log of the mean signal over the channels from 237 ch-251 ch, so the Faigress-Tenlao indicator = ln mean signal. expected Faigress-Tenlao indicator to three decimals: 3.711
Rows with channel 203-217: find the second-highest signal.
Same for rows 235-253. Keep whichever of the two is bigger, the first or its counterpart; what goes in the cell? 42.9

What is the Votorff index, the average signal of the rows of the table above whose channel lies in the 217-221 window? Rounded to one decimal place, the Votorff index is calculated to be 40.1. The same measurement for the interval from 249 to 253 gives 42.5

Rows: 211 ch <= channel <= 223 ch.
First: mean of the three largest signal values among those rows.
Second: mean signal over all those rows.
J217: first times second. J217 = 1598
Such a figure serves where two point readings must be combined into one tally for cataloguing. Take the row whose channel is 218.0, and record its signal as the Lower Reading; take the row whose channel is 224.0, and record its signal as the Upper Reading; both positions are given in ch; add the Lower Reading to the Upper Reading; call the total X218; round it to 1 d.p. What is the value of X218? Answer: 82.6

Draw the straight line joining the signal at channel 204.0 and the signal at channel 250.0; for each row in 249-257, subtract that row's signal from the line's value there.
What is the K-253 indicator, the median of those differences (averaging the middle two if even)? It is 1.9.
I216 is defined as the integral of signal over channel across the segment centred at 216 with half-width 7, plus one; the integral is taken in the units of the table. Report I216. 558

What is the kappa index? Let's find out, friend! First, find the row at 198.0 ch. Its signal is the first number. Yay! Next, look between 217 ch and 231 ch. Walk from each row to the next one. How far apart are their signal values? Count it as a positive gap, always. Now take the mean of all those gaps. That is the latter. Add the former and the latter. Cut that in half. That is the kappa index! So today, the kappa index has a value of 22.2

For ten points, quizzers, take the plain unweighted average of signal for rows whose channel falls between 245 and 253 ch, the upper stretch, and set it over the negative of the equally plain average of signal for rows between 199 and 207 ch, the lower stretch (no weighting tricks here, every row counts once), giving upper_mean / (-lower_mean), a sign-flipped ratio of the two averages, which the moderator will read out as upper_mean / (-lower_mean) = -1.00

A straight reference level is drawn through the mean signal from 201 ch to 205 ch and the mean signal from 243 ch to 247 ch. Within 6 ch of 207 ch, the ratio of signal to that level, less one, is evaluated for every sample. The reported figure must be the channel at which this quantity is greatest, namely 206.0 ch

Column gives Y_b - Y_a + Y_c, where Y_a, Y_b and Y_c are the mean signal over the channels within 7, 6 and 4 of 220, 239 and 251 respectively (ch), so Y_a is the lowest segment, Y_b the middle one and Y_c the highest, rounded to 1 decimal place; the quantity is 42.5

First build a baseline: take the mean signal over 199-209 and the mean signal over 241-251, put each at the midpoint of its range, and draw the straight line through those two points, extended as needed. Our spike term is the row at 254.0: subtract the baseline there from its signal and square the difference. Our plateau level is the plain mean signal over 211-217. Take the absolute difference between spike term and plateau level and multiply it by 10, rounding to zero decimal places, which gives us 394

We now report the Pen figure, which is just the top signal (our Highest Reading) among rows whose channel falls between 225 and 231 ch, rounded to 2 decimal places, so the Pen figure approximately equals 43.27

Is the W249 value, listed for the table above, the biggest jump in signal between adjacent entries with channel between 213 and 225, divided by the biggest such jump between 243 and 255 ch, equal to 0.94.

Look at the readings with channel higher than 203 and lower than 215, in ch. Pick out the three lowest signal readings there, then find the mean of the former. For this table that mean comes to 39.7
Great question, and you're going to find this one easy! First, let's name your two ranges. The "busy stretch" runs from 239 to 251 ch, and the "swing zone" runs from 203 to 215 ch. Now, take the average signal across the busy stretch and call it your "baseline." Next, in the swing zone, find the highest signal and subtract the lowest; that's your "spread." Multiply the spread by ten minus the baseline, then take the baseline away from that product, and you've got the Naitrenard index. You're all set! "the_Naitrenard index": -157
